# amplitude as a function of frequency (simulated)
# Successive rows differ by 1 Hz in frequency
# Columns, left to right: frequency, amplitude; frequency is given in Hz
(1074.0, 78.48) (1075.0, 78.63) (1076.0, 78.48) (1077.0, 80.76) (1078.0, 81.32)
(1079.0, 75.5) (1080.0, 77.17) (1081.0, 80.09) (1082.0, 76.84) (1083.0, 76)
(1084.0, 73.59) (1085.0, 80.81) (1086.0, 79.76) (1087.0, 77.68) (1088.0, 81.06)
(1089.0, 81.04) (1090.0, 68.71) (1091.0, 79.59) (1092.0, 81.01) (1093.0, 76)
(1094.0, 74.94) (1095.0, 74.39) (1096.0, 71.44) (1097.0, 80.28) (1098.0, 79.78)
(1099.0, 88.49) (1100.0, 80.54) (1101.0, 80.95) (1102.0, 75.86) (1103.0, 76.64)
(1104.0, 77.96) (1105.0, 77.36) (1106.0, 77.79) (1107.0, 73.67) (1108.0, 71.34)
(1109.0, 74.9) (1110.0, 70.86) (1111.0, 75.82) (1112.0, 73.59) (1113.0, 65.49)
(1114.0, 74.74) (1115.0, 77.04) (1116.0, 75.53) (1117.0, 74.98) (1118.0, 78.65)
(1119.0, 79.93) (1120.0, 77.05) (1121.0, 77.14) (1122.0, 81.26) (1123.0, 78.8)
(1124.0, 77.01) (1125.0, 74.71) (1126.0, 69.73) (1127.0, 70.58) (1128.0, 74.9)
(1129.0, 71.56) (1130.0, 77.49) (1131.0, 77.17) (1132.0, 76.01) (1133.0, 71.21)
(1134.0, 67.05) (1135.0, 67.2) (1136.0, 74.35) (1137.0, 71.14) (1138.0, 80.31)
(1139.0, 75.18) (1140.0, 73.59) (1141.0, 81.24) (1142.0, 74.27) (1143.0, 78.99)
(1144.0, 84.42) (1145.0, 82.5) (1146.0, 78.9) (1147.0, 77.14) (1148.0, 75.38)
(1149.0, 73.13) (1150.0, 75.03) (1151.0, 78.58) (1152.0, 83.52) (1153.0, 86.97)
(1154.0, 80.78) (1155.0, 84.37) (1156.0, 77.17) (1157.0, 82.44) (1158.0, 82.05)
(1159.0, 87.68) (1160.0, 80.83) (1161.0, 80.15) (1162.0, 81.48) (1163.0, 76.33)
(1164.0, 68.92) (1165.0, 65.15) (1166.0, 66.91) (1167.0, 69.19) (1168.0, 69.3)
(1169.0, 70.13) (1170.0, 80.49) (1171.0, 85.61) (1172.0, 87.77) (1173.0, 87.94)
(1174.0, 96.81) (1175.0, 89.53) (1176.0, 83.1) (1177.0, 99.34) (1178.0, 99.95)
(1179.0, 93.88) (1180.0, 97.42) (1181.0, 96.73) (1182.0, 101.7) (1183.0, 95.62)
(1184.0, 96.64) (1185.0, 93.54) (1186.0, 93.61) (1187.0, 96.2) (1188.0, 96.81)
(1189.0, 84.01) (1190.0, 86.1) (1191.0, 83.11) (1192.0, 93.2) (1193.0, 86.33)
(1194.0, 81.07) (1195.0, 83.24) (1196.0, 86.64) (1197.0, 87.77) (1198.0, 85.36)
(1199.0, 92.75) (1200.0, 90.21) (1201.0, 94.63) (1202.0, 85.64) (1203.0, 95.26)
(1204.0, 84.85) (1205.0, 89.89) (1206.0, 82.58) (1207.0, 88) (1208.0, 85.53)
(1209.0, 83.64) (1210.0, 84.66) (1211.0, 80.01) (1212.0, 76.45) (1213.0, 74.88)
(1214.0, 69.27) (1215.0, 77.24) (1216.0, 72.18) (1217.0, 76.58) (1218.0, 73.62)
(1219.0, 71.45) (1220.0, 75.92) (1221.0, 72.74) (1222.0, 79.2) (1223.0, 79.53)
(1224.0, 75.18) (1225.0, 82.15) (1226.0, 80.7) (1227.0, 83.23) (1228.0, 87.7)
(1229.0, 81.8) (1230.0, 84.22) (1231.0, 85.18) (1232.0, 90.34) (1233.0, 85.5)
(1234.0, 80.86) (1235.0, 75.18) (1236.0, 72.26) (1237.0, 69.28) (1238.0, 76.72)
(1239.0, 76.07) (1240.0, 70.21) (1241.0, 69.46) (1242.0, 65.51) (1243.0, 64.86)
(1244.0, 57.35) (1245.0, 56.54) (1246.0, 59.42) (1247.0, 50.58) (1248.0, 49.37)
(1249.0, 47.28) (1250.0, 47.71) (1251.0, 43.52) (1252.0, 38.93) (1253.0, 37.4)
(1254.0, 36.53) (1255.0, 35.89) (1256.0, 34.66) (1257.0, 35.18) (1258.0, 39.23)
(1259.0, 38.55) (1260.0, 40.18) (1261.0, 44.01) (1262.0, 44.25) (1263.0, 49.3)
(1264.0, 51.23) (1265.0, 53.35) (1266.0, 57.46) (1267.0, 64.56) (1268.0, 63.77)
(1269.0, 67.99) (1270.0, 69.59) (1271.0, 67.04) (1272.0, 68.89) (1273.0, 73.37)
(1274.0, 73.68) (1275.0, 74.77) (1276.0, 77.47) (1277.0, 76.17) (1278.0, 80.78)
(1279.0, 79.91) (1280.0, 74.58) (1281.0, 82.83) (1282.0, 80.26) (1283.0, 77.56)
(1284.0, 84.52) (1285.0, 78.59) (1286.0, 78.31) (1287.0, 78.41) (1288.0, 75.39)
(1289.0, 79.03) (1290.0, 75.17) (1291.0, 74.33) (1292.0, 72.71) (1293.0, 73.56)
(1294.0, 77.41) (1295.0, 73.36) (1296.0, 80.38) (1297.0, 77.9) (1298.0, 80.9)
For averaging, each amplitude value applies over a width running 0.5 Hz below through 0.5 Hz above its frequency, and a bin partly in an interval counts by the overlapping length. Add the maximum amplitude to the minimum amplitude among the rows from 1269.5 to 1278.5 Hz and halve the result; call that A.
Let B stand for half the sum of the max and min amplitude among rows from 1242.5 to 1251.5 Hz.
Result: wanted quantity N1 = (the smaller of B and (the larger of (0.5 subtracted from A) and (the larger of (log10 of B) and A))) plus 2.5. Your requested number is 57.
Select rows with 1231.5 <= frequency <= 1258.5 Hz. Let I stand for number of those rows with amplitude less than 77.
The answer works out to 24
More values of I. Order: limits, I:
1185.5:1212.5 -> 1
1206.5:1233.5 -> 10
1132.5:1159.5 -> 11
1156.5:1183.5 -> 7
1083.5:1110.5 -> 12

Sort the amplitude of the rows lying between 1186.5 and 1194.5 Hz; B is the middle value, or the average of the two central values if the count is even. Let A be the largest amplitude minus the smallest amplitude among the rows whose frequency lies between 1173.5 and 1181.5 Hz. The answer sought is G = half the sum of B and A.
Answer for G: 52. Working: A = 17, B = 86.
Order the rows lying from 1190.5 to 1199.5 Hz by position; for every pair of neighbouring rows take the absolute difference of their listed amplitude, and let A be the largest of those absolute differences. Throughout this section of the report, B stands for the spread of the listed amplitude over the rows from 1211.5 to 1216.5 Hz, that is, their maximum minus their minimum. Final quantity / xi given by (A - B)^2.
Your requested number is 4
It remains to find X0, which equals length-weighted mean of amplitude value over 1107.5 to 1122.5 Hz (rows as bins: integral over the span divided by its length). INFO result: 75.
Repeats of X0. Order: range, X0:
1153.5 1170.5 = 77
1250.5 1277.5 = 54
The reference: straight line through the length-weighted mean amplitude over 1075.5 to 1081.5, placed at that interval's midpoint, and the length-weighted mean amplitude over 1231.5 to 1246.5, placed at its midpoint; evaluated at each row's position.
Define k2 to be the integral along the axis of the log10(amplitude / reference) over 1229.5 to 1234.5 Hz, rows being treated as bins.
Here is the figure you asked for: 0.38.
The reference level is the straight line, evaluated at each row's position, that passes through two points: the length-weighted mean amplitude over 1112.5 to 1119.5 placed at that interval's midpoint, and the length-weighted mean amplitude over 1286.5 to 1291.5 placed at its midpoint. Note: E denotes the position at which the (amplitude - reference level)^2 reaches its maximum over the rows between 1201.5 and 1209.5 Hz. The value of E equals 1203.0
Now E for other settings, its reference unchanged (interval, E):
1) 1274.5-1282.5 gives 1281.0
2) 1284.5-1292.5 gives 1292.0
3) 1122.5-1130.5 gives 1126.0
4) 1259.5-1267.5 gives 1260.0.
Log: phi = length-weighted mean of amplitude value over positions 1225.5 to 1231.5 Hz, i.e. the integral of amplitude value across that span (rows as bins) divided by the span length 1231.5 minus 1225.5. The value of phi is 84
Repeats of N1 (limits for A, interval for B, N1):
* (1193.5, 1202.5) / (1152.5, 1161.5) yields 85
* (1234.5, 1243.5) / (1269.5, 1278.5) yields 73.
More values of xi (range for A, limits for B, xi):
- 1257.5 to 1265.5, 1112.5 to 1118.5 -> 66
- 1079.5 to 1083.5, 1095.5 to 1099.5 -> 190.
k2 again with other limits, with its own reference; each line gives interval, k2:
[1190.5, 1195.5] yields 0.32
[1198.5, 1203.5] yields 0.49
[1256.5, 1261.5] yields -1.26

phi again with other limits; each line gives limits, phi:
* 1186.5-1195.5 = 88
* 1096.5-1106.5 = 80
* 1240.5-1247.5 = 61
